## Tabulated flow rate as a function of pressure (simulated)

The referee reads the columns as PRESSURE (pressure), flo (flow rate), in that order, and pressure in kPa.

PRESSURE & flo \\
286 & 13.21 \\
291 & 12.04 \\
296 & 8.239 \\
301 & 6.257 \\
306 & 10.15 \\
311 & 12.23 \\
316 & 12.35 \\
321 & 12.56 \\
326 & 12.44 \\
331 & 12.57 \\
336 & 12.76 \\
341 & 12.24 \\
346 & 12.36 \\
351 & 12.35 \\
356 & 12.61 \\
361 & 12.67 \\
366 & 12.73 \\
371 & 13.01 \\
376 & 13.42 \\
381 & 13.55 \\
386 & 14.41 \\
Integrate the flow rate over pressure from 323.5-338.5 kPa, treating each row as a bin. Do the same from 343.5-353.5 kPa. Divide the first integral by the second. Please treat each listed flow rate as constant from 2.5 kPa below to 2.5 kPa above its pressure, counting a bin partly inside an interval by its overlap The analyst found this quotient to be 1.5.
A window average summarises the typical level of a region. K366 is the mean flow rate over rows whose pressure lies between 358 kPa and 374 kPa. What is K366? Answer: 12.8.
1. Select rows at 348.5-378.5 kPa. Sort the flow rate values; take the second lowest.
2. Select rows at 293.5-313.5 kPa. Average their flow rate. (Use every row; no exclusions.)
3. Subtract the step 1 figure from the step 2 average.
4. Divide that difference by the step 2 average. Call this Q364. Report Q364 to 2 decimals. -0.37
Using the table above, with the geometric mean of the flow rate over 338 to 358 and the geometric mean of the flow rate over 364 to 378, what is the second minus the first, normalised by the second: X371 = 0.051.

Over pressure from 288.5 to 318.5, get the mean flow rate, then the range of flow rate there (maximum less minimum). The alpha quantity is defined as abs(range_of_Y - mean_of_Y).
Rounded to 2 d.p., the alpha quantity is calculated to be 4.12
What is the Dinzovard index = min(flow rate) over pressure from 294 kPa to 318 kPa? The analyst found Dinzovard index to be 6.257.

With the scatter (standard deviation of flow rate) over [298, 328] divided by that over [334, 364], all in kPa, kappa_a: 12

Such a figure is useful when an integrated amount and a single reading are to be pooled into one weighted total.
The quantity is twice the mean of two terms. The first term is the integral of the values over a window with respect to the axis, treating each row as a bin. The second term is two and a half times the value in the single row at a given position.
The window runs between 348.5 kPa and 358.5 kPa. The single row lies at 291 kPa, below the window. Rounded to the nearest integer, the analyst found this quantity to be 155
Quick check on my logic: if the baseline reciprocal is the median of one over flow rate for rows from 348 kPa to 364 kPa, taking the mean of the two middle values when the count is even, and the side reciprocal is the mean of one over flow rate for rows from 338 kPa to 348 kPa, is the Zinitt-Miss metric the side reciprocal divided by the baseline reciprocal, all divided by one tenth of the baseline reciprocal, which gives 129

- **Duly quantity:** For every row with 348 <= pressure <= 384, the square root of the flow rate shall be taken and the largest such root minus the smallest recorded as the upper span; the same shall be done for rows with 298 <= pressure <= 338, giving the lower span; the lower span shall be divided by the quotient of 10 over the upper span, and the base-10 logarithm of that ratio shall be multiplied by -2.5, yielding 4.4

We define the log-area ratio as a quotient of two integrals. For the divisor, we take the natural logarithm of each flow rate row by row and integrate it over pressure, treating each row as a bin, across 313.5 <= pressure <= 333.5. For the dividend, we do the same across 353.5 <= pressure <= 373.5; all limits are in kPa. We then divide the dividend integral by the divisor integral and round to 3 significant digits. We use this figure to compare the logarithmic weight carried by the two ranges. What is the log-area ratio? 1.01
